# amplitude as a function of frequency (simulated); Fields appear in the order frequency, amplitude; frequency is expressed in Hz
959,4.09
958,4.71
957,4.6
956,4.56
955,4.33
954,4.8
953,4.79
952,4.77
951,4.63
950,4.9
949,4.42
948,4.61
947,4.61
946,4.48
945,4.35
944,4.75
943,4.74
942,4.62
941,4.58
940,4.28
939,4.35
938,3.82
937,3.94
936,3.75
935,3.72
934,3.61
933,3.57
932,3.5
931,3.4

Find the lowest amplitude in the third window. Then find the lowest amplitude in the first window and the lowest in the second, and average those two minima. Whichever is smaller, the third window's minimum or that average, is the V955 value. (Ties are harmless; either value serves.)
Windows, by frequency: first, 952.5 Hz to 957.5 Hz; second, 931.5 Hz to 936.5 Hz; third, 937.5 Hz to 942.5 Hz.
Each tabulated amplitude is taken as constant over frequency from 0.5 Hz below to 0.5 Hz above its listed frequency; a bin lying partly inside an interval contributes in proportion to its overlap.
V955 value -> 3.82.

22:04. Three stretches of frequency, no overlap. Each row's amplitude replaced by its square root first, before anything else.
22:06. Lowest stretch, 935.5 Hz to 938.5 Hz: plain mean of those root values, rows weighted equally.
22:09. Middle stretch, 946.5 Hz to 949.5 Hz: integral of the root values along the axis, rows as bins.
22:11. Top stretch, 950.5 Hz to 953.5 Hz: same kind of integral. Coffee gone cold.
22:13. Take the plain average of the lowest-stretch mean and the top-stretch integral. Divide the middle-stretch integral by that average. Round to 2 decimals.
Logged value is 1.51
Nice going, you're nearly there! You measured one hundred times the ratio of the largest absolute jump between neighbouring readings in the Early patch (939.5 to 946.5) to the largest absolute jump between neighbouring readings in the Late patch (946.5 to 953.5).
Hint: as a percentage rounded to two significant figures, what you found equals 83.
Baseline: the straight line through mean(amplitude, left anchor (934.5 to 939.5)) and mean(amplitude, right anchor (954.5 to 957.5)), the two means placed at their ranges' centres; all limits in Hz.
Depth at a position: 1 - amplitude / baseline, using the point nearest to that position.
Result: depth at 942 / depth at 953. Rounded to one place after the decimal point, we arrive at 1.5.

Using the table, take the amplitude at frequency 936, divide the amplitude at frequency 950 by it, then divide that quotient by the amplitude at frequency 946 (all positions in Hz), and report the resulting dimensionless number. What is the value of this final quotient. 0.29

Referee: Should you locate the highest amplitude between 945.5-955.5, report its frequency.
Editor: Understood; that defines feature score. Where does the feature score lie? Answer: 950 Hz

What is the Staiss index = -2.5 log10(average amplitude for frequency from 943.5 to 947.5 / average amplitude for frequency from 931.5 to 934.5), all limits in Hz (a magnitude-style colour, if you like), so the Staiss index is -0.27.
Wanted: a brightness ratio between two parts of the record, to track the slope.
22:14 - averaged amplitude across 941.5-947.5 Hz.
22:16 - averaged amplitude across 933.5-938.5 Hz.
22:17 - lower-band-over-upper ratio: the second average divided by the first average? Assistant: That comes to 0.82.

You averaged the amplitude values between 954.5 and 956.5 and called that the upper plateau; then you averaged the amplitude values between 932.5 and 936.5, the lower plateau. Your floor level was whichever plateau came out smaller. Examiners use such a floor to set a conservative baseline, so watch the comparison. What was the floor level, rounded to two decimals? 3.66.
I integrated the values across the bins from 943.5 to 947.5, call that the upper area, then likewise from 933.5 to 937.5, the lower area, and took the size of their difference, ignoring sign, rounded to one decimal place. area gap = 3.2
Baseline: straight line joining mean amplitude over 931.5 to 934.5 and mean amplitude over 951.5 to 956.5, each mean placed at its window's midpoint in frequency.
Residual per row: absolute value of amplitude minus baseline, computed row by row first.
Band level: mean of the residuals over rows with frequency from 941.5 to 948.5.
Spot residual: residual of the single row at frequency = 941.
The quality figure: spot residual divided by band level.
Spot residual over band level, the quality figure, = 1.5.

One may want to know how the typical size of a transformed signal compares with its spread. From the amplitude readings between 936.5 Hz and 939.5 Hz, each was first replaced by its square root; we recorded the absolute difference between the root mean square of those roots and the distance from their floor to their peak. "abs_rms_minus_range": 1.88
